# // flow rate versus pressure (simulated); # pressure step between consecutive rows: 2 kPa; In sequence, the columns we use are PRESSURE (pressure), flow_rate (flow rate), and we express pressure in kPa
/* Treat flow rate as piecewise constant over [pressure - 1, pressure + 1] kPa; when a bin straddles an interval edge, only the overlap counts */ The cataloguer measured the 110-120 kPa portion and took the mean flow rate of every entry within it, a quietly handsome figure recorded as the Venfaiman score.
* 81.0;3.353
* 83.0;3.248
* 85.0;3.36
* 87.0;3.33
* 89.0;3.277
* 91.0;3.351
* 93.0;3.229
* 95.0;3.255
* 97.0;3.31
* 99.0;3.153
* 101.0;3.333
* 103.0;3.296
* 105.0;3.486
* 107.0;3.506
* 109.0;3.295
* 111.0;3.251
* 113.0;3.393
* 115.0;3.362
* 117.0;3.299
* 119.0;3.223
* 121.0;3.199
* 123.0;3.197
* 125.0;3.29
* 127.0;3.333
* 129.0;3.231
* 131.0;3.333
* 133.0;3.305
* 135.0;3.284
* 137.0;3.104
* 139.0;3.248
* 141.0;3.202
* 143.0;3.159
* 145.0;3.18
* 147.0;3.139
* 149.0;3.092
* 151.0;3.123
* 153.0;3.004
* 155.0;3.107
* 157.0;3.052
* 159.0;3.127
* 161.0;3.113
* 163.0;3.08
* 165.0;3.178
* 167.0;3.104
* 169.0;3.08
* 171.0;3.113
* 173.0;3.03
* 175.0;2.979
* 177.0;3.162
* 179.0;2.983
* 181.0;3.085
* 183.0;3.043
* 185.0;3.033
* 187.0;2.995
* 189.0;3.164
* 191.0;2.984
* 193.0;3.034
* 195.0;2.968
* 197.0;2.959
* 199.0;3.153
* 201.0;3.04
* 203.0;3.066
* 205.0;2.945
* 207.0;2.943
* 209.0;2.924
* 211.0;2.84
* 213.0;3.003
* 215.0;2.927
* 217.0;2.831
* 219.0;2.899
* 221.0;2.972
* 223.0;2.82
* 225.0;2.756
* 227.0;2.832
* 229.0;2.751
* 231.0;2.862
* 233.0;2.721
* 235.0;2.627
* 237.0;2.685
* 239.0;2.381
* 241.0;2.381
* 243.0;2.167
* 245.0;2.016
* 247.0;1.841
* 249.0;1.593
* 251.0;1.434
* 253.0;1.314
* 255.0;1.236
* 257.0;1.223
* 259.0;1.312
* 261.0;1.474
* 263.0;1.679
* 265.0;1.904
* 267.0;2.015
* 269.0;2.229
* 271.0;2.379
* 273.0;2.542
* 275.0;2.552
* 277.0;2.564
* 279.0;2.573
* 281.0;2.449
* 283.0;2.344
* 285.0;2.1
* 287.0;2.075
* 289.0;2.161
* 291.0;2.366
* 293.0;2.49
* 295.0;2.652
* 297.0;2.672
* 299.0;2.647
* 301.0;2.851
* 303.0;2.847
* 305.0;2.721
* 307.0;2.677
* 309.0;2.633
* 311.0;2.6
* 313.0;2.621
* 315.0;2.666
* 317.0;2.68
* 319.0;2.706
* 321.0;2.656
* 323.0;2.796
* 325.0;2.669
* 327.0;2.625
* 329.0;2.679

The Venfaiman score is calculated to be 3.3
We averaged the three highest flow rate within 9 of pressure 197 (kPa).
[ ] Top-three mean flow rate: 3.1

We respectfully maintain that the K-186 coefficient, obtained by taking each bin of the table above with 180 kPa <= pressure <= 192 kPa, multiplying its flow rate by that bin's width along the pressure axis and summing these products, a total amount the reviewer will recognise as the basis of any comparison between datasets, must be 37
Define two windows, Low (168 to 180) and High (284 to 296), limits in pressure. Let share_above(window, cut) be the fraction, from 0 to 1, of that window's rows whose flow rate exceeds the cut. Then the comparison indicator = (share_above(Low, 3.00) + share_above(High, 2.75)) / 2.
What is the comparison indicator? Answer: 0.33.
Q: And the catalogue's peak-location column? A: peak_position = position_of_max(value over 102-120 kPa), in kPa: 107.0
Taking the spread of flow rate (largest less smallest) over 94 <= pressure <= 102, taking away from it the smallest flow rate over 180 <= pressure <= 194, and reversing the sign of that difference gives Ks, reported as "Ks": 2.80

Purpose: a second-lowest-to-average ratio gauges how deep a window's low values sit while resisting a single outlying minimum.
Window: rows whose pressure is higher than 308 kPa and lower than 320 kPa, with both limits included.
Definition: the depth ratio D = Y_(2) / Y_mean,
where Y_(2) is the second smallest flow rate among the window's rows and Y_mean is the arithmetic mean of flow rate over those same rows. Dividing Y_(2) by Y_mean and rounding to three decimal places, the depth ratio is 0.989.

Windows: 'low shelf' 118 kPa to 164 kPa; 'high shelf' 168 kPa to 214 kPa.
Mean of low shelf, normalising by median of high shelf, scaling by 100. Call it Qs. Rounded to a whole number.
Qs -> 105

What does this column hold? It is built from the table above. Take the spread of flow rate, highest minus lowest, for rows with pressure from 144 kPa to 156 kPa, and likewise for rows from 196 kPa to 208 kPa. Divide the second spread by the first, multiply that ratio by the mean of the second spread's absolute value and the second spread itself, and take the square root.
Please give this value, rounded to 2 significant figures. 0.50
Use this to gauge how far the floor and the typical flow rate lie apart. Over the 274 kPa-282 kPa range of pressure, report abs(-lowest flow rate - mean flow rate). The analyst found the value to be 4.98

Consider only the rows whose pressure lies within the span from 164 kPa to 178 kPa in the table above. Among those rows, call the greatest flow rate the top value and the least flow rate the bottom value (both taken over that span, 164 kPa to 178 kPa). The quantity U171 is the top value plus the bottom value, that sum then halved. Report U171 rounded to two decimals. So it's 3.08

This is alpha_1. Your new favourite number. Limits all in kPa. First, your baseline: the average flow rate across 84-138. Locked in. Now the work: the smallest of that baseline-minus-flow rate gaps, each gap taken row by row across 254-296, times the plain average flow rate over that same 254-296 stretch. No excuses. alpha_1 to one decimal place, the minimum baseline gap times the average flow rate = 1.4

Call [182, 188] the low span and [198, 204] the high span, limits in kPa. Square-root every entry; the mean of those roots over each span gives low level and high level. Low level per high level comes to 0.99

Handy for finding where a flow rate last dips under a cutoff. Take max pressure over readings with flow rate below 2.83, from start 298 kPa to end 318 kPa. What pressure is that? 317.0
